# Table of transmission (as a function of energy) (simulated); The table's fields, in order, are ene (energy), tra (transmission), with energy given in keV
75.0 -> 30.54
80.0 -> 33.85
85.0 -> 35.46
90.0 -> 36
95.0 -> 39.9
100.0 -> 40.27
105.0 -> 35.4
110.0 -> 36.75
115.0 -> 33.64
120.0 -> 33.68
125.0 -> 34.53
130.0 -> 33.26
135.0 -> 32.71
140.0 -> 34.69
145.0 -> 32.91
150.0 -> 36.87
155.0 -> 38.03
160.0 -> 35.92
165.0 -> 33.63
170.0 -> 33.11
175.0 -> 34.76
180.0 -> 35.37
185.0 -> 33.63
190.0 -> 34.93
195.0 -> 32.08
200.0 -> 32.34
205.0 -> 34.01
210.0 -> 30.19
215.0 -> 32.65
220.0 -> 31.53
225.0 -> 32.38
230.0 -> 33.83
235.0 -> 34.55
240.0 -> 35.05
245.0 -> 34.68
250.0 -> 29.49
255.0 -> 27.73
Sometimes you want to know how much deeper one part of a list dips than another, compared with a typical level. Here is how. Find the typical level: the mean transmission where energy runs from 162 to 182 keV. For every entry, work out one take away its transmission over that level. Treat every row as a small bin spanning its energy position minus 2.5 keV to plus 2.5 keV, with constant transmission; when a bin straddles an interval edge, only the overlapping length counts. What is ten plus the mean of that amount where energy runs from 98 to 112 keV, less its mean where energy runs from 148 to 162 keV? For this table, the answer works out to 10.0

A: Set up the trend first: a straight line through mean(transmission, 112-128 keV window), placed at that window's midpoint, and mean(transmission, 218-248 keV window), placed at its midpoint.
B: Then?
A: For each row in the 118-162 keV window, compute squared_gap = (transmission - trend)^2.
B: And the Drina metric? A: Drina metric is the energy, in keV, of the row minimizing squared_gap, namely 120.0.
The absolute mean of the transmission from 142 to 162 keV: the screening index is 35.9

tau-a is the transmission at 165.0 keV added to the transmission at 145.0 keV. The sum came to 66.5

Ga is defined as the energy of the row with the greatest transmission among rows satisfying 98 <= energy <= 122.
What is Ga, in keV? 100.0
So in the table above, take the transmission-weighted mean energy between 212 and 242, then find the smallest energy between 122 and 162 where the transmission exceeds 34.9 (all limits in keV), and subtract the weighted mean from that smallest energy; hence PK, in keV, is -77.8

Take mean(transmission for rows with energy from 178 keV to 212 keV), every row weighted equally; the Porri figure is 33.2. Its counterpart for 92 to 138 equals 35.6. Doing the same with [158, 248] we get 33.6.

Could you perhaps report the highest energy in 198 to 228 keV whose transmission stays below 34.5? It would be 225.0 keV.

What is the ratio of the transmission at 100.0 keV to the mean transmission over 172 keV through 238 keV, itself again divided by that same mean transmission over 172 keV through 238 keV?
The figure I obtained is 0.0364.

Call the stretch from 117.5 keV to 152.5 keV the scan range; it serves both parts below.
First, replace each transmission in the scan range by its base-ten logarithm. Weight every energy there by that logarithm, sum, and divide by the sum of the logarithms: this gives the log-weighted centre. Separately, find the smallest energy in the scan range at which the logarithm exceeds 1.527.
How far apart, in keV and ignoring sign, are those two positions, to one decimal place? 15.0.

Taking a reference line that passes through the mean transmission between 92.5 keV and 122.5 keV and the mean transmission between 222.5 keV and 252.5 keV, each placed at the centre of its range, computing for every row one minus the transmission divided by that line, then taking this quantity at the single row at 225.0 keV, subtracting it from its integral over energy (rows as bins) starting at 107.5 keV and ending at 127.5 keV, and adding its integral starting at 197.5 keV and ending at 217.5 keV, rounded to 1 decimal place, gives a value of 2.0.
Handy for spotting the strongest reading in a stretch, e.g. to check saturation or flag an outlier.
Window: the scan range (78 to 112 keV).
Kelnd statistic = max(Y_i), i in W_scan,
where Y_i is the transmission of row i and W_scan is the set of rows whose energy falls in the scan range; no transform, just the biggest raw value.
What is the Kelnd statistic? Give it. 40.27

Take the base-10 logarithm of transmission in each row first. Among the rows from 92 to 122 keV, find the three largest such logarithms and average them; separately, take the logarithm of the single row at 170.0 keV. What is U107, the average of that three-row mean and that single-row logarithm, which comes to 1.56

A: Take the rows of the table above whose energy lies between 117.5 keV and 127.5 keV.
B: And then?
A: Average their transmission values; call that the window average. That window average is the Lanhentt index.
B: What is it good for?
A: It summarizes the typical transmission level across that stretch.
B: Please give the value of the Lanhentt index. 34.1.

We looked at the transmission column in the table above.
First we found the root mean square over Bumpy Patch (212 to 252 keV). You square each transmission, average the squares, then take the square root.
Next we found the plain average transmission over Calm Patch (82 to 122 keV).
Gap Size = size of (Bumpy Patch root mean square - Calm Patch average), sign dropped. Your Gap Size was 3.3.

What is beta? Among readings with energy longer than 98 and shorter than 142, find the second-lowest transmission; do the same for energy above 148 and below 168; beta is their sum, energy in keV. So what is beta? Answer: 69.2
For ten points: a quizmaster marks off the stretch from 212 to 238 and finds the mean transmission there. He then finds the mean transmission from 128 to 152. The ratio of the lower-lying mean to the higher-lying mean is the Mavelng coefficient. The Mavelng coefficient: 1.03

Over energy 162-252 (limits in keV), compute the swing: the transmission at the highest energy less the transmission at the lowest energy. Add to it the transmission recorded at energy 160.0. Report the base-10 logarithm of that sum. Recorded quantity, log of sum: 1.50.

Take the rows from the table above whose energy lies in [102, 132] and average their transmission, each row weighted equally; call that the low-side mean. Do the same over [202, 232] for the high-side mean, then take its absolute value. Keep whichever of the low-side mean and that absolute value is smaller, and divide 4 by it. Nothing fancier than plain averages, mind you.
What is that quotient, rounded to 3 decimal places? 0.123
